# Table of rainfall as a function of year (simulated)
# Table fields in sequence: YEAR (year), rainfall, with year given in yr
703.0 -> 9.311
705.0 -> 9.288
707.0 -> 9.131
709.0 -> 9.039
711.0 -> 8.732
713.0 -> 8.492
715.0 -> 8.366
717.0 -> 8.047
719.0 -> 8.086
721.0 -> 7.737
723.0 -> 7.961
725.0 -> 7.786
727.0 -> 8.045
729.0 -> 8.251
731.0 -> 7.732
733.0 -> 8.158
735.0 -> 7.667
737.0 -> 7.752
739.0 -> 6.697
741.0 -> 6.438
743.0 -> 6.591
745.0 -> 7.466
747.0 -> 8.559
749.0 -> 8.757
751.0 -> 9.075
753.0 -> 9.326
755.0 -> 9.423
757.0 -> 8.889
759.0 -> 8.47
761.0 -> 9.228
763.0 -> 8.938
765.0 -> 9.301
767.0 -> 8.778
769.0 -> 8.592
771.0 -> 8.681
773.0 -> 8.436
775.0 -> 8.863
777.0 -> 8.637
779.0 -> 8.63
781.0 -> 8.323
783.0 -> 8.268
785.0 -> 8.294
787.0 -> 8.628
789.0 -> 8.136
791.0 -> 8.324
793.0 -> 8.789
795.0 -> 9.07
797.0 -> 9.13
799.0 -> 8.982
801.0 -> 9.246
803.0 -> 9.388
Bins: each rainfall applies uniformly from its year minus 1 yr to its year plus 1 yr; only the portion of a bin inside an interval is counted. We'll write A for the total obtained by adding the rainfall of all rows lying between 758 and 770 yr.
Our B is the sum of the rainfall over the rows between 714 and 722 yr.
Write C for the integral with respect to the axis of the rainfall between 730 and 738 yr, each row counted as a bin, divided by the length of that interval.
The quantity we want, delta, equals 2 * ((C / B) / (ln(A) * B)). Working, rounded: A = 53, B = 32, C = 7.83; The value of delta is 0.004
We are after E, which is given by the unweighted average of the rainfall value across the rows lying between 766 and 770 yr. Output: 8.7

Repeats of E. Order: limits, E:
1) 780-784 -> 8.3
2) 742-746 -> 7.0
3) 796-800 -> 9.1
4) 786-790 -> 8.4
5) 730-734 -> 7.9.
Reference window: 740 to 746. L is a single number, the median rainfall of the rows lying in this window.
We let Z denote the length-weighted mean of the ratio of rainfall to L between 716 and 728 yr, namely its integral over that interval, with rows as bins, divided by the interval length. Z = 1.21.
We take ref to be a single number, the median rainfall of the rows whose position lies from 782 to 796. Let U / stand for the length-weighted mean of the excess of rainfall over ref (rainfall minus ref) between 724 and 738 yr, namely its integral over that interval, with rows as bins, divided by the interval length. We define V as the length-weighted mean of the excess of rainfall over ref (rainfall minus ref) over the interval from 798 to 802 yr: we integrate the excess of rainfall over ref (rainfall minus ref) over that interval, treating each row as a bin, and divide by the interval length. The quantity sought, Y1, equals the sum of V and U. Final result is 0.38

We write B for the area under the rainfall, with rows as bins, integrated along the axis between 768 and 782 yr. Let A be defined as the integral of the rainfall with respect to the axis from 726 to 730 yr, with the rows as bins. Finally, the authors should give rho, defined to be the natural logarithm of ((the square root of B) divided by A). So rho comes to -1.1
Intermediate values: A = 33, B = 120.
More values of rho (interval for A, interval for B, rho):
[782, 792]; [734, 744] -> -2.3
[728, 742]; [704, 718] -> -2.3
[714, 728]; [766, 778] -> -2.4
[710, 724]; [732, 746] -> -2.4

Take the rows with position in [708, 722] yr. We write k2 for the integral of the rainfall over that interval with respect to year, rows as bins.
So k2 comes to 117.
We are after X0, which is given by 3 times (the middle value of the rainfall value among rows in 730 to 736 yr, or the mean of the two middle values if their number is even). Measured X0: 23.2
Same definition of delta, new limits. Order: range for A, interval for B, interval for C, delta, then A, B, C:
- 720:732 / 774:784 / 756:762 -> 0.003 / 48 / 43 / 8.86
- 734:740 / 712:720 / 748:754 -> 0.005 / 22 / 33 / 9.05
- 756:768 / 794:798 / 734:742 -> 0.011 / 54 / 18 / 7.14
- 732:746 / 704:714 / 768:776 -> 0.002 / 51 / 45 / 8.64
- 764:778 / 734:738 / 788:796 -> 0.018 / 61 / 15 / 8.58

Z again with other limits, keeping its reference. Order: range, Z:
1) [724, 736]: 1.20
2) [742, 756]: 1.28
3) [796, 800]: 1.37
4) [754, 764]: 1.36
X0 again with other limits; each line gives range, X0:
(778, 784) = 25.0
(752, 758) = 28.0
